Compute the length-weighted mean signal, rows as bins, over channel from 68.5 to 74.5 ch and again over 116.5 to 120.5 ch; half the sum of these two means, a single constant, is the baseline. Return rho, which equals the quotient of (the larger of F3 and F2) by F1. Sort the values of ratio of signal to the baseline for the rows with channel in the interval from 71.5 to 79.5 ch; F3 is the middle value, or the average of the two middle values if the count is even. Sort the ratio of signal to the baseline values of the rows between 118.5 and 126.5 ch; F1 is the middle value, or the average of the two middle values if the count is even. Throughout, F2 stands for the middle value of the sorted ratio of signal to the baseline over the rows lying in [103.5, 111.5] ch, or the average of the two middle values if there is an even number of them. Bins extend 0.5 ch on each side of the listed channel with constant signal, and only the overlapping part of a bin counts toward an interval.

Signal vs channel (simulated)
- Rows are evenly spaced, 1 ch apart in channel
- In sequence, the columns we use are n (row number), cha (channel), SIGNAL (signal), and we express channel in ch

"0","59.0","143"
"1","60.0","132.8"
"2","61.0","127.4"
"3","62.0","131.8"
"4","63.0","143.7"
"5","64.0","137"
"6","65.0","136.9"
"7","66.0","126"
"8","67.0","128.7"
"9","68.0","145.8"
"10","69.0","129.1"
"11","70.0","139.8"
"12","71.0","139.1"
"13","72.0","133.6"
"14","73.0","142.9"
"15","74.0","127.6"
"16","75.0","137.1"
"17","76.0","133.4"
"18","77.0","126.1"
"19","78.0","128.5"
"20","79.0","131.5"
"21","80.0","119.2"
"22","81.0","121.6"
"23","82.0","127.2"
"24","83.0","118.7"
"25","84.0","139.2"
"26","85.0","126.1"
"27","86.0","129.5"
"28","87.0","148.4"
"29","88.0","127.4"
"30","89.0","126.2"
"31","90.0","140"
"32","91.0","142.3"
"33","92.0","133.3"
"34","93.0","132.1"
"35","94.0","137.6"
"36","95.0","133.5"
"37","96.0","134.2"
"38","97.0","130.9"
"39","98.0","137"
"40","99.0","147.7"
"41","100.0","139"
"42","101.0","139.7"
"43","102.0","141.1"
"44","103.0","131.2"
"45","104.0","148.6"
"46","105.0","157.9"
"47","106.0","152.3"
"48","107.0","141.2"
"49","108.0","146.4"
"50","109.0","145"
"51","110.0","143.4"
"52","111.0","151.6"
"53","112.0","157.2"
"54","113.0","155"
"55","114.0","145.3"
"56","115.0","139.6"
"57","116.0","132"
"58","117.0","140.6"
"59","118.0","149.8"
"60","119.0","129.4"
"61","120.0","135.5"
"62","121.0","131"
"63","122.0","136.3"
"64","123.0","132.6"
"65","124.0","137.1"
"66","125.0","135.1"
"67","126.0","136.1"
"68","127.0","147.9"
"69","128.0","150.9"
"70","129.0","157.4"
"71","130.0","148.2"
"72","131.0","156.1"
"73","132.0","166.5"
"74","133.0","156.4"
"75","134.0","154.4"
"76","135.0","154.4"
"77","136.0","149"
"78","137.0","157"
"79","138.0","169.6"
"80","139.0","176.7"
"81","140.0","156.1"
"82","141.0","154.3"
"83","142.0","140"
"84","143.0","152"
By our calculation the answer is 1.090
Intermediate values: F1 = 0.987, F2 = 1.08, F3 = 0.966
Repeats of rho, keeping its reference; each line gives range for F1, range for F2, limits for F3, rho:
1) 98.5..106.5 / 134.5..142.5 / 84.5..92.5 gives 1.075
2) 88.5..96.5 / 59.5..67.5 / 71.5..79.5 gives 0.990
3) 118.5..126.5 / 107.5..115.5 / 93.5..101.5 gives 1.078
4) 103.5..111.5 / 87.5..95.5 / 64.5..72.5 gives 0.917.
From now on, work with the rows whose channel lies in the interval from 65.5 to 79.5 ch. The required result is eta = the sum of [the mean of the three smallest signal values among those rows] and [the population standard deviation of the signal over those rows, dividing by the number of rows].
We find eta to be 133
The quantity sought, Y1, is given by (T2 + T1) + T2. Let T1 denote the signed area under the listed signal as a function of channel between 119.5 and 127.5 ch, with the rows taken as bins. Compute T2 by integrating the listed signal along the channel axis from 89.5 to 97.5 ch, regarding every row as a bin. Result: 3259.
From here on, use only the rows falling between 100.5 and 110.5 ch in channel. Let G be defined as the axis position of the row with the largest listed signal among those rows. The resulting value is 105.0 ch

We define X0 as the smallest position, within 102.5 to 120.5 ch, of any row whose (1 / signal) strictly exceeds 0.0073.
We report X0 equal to 103.0 ch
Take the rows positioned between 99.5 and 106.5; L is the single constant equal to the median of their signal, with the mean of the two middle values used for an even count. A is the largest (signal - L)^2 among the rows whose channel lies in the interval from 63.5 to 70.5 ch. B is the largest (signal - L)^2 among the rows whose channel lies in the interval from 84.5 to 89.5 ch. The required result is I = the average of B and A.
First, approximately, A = 228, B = 225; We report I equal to 227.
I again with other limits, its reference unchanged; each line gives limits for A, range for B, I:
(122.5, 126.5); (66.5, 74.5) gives 127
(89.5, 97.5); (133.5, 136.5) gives 140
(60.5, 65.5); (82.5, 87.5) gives 345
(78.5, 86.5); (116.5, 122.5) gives 319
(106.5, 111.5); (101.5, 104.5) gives 104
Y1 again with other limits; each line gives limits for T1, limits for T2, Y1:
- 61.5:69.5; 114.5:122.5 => 3267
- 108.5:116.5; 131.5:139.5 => 3737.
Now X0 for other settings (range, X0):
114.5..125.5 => 116.0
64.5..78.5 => 65.0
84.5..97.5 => 85.0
